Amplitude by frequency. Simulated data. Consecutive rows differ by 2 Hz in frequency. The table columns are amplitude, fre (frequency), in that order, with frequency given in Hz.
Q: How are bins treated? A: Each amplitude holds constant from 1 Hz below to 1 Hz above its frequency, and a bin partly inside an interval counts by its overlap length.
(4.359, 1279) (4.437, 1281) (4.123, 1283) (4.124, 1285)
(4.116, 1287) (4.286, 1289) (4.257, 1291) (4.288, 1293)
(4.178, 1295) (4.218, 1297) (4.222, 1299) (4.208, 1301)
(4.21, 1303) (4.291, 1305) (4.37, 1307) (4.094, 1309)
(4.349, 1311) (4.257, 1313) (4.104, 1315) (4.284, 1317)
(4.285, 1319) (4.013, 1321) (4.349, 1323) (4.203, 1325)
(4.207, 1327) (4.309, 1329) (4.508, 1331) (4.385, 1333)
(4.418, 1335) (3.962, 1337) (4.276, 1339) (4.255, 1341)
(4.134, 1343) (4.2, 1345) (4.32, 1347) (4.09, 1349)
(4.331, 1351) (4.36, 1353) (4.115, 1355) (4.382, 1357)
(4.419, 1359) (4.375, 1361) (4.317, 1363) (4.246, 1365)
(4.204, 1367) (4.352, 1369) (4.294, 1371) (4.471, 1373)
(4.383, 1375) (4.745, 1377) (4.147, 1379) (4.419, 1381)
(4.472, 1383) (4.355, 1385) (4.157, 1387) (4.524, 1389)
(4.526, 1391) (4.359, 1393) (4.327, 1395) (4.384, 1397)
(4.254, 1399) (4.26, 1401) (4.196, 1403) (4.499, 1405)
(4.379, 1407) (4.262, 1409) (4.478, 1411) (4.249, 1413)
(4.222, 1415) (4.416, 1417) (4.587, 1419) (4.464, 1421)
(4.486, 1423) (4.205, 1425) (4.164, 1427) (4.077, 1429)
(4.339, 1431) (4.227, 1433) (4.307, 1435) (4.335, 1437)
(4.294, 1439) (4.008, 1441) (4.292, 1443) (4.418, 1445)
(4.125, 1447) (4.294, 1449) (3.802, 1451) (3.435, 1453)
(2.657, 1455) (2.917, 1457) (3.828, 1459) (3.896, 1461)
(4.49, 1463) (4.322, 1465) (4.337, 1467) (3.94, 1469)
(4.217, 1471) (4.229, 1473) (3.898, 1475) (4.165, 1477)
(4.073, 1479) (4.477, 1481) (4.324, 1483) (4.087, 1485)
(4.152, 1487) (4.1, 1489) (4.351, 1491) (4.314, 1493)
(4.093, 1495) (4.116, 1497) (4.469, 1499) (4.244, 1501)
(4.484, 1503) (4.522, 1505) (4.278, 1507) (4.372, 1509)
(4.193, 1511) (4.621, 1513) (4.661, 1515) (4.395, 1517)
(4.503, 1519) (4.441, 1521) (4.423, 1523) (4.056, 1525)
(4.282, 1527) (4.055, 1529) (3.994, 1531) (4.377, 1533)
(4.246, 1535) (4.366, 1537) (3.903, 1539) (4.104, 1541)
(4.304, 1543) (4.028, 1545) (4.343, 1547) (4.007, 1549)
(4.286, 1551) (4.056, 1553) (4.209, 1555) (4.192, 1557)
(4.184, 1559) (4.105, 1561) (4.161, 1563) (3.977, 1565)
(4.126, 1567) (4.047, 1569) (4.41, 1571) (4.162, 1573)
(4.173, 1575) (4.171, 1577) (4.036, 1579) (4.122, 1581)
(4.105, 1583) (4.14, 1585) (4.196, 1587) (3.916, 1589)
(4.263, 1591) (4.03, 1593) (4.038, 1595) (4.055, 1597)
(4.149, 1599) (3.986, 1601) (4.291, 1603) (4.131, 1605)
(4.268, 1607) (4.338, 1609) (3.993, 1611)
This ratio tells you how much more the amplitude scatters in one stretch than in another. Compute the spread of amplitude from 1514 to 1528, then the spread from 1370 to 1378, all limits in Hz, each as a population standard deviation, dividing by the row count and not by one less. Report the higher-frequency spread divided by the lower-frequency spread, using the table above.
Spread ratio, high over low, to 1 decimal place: 1.0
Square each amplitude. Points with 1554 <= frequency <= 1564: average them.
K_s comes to 17.4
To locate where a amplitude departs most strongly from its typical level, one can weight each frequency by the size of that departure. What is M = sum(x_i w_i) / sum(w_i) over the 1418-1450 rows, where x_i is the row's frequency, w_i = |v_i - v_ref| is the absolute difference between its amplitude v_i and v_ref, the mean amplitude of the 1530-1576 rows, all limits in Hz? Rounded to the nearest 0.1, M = 1431.5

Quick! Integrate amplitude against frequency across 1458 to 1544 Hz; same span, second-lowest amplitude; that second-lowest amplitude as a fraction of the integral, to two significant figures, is 0.011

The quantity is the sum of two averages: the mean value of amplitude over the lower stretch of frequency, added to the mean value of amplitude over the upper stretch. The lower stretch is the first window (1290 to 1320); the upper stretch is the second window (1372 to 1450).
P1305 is 8.58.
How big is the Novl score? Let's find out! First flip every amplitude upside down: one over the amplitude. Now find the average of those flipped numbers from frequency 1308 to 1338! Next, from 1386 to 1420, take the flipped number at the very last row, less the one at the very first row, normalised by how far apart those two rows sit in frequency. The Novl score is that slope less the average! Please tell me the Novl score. -0.236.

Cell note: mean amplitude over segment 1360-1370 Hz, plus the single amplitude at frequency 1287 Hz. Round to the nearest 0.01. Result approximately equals 8.41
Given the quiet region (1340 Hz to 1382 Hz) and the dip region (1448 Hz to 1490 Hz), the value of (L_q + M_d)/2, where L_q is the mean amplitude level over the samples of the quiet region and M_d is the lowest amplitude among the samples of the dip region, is 3.48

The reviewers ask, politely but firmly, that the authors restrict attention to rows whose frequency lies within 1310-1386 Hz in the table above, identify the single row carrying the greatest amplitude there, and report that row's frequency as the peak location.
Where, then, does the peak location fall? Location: 1377 Hz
